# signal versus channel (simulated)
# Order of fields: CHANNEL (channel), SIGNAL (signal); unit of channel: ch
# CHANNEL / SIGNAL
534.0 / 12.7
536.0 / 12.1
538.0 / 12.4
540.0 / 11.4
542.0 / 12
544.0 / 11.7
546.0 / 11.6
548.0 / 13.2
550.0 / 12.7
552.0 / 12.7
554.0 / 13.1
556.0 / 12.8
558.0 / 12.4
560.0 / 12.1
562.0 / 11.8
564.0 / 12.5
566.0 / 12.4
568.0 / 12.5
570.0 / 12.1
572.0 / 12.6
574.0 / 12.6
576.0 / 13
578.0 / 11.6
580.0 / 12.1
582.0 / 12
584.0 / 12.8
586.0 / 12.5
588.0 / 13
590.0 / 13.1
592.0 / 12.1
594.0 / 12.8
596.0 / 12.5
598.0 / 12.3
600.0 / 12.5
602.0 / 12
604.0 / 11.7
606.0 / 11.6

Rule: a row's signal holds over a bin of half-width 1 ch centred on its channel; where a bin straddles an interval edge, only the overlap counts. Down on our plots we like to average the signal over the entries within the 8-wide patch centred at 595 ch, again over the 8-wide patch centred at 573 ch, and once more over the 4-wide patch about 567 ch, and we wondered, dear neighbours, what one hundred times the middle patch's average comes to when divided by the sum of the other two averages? 50.6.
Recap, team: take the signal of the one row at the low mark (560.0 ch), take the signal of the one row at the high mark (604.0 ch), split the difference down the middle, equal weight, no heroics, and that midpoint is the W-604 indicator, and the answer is 11.9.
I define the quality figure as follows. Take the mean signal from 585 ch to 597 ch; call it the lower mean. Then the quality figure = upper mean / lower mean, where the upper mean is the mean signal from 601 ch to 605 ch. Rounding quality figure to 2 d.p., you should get 0.94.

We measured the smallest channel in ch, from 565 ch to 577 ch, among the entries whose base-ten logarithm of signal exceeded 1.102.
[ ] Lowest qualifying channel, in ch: 576.0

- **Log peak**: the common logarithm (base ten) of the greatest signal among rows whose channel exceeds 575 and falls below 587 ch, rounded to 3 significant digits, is 1.11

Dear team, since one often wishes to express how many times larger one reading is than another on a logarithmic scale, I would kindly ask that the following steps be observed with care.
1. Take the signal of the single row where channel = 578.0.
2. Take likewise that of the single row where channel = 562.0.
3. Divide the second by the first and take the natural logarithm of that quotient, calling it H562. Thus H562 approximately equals 0.017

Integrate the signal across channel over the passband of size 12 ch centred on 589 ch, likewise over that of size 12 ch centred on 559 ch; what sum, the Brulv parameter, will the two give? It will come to 302.0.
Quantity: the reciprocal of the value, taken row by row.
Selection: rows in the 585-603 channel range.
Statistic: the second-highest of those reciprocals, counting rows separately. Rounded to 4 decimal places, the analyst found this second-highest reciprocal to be 0.0826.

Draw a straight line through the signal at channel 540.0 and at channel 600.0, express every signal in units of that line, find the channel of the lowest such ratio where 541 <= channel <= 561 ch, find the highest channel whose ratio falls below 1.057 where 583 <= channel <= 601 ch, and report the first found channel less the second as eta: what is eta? -54 ch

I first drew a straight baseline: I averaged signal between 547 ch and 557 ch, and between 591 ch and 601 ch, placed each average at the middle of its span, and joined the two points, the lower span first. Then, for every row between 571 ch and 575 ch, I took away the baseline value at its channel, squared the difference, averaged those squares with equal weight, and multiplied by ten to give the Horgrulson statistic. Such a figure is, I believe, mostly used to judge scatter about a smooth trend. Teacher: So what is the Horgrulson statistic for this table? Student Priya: 0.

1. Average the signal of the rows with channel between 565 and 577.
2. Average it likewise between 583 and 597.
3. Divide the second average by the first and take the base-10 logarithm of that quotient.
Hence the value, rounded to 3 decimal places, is 0.005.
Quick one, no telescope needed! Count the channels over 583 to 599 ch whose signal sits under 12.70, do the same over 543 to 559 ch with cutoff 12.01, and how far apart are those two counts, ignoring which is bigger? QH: 2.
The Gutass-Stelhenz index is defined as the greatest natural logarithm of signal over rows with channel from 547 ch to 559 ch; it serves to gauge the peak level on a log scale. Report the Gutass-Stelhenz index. 2.58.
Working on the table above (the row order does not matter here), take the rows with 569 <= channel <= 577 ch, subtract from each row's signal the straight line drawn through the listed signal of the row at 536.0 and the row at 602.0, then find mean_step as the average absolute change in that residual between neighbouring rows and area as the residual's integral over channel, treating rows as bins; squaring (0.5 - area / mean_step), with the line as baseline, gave 183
